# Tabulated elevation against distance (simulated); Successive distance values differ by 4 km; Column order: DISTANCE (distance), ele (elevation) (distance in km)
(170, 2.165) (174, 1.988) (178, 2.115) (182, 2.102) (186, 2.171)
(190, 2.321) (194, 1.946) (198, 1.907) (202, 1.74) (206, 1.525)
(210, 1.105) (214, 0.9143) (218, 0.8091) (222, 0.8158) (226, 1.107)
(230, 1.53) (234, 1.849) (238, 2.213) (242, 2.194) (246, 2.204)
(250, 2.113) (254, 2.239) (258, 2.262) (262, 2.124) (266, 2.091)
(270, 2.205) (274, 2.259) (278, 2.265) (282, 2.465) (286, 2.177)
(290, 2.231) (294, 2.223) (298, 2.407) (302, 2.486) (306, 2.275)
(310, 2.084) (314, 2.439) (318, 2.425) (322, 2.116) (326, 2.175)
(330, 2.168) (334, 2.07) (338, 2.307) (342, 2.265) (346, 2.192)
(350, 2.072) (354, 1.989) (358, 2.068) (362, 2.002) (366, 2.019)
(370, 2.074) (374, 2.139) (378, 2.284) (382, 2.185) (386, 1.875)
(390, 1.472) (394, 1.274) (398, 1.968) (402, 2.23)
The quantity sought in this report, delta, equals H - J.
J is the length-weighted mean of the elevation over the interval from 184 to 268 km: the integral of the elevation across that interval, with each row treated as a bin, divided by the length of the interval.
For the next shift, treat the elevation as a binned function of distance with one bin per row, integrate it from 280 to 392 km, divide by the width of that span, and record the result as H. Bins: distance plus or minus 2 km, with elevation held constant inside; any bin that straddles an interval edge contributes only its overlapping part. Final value 0.4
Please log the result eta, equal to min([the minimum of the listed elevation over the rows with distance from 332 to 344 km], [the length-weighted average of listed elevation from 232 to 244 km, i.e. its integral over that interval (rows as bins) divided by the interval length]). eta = 2.07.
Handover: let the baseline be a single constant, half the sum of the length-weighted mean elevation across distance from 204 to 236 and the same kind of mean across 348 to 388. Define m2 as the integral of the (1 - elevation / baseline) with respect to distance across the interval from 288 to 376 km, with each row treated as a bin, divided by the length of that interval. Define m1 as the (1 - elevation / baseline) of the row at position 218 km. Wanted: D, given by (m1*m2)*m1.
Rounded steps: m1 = 0.51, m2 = -0.34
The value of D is -0.09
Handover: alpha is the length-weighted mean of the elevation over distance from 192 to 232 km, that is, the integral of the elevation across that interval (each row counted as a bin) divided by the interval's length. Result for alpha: 1.34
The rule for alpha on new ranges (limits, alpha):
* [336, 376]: 2.11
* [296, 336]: 2.26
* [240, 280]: 2.20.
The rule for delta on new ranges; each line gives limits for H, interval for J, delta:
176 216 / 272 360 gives -0.4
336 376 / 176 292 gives 0.2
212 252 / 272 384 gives -0.6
